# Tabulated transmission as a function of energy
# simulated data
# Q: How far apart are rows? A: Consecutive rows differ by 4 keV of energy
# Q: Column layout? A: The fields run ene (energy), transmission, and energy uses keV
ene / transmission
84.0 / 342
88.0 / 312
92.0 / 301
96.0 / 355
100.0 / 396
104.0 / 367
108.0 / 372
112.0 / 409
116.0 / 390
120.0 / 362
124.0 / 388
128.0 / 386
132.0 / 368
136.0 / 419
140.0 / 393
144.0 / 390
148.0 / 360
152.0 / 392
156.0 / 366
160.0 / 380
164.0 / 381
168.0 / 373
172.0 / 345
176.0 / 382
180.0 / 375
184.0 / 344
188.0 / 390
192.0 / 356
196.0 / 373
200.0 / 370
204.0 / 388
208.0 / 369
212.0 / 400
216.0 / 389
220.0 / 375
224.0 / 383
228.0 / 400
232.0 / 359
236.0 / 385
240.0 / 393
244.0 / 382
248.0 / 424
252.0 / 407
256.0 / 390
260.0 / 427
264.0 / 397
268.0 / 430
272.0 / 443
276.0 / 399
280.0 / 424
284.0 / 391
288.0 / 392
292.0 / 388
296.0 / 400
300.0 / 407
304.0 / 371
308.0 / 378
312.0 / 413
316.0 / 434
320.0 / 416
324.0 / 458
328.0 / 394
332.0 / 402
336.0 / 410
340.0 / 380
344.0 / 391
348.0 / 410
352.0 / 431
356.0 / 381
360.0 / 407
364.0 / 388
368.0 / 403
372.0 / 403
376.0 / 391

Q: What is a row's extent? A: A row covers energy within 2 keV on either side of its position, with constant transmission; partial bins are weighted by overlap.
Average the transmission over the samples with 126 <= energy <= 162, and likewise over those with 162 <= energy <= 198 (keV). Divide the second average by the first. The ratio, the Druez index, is 0.96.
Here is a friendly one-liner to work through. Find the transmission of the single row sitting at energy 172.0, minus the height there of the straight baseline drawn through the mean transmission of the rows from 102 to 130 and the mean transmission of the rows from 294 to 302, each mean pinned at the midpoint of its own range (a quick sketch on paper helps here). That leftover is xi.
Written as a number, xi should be -44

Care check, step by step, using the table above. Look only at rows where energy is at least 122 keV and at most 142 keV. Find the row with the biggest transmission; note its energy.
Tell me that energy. 136.0 keV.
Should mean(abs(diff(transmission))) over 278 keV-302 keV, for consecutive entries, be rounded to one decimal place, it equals 11.4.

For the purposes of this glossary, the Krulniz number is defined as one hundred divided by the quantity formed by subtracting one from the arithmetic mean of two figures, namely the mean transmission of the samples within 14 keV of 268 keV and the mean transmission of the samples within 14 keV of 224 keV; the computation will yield 0.251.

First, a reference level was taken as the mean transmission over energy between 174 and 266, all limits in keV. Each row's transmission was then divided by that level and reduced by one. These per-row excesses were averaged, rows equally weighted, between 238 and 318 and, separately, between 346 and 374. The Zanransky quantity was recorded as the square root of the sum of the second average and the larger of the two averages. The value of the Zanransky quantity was 0.31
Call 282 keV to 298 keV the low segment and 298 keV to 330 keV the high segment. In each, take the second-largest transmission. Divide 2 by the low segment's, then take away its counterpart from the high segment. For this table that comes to -434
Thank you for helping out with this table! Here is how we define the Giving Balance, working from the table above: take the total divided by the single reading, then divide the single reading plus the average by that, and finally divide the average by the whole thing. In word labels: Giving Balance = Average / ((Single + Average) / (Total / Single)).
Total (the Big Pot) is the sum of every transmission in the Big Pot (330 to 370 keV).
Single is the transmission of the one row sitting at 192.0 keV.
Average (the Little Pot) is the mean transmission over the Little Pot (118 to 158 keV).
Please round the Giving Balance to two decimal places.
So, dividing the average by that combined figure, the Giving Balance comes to 5.82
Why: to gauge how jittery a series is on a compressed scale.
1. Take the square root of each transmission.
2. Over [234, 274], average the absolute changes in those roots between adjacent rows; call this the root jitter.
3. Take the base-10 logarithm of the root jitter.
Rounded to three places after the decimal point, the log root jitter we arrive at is -0.243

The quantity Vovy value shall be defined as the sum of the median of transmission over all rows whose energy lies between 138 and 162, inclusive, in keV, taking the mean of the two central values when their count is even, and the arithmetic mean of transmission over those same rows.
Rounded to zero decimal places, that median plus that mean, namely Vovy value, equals 765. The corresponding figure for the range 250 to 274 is 833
